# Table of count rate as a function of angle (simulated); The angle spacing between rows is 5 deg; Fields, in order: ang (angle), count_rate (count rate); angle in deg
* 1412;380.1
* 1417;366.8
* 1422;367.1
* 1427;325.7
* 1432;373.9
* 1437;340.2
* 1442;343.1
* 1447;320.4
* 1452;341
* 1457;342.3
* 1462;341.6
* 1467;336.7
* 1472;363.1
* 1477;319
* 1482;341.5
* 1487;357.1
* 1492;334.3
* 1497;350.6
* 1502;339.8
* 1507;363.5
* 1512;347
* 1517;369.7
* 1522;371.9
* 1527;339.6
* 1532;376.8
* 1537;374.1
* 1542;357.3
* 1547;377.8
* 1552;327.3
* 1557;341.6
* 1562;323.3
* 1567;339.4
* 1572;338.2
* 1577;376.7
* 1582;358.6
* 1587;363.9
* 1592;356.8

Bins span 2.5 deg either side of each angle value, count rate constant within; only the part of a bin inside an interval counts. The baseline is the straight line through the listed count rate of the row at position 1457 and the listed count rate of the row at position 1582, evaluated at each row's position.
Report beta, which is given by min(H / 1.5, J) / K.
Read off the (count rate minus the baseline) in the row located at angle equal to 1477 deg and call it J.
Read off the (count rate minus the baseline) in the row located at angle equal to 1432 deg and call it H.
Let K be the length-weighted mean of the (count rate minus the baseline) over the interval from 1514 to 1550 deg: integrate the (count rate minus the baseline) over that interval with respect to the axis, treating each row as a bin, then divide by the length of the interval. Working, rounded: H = 35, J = -26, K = 14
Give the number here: -1.9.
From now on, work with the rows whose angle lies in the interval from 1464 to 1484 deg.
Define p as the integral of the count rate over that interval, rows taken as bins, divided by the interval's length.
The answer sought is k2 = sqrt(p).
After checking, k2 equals 18.44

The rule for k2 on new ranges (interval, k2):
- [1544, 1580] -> 18.62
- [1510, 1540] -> 19.06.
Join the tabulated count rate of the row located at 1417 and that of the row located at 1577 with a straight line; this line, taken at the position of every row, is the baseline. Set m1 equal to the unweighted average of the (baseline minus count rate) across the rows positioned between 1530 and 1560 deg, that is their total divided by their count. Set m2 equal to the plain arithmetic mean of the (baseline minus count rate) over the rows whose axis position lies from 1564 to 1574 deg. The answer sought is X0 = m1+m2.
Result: 53.0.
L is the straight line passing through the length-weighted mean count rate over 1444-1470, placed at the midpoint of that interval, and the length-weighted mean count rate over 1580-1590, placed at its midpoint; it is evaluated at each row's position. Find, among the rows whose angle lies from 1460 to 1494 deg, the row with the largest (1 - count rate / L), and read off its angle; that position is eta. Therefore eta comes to 1477 deg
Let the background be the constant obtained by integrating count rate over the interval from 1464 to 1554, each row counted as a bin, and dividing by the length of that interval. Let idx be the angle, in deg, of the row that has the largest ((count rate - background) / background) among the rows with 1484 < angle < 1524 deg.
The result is 1522 deg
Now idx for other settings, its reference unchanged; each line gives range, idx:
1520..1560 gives 1547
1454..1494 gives 1472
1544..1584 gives 1547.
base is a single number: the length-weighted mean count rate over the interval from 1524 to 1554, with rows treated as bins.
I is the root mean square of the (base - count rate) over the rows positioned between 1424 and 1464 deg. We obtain 23.7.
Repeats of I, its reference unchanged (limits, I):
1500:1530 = 14.2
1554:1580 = 23.6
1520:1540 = 16.3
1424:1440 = 24.0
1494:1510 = 12.7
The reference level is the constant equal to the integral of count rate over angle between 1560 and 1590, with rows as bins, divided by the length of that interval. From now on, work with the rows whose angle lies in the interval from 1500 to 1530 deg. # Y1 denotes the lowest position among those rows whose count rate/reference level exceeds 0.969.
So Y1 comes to 1502 deg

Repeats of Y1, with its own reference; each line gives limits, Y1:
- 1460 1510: 1462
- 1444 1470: 1452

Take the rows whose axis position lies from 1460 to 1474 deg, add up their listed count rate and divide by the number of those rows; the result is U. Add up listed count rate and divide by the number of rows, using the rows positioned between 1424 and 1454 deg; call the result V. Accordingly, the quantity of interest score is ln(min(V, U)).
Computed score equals 5.83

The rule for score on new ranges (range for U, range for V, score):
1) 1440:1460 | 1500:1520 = 5.82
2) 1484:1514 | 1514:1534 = 5.85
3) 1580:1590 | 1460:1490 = 5.84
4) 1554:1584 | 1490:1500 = 5.84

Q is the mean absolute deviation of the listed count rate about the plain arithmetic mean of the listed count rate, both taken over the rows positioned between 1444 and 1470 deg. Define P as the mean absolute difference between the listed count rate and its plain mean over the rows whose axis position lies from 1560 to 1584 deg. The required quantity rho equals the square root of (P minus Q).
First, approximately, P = 16.3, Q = 6.4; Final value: 3.2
